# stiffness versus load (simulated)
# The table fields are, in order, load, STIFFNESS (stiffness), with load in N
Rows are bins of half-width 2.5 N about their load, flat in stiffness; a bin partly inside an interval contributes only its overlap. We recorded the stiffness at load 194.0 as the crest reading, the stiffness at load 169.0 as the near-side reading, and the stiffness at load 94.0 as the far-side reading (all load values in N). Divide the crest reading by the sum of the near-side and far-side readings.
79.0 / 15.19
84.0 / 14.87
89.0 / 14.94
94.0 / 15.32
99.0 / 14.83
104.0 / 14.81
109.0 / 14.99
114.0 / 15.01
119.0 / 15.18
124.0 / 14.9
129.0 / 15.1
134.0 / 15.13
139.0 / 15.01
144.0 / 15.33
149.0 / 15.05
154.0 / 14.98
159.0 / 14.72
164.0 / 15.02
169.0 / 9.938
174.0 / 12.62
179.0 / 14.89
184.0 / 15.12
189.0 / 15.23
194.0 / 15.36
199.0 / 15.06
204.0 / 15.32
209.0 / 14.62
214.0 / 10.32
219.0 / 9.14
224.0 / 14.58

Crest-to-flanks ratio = 0.608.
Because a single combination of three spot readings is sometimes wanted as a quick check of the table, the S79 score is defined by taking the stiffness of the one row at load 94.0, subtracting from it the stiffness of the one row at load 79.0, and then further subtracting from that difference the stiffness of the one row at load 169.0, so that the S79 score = -9.81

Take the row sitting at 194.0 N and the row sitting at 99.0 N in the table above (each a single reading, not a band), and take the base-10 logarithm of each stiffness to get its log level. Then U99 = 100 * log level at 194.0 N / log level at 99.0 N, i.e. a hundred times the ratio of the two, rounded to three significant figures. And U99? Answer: 101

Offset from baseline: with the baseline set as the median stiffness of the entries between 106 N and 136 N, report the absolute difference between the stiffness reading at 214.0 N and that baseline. 4.7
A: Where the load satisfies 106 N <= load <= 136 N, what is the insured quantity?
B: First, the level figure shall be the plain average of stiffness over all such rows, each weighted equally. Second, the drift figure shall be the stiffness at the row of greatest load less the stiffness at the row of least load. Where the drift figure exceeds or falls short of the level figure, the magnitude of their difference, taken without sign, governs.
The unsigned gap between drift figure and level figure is 14.9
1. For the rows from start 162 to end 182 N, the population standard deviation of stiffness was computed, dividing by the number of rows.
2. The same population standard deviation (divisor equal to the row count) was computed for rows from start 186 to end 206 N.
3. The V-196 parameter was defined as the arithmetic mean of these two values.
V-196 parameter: 1.1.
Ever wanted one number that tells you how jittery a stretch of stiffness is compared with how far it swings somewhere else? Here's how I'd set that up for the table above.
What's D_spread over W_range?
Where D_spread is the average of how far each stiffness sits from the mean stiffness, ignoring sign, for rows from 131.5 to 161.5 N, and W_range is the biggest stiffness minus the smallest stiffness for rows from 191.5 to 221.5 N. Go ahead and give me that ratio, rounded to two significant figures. 0.021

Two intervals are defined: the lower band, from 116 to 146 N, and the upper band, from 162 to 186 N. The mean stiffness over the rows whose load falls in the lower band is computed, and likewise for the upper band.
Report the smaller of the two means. 13.5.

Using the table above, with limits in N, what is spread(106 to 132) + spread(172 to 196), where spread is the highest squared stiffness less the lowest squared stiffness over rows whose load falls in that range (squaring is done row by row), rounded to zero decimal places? 85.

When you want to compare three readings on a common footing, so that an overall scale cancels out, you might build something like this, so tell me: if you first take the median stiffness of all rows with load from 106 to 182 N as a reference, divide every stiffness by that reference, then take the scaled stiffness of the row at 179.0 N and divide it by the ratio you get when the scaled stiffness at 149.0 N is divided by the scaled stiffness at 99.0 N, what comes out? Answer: 0.98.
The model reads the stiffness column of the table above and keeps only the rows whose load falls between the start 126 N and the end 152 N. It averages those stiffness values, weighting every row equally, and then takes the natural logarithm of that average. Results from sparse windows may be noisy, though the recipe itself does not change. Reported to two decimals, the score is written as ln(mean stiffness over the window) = 2.72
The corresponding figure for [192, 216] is 2.65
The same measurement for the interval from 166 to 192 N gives 2.61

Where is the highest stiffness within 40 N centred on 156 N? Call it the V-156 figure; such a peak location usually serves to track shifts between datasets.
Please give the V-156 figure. 144.0 N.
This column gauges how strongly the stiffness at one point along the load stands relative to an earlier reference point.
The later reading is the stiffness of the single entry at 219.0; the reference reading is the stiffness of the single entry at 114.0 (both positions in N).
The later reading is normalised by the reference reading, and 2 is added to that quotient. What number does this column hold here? 2.6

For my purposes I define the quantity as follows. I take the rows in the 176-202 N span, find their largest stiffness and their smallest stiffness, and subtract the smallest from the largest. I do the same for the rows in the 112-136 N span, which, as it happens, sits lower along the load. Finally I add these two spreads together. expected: 1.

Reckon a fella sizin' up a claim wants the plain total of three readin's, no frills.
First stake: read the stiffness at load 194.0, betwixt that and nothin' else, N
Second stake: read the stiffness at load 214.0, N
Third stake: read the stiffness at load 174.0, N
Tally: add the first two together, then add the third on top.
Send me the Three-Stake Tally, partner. 38.3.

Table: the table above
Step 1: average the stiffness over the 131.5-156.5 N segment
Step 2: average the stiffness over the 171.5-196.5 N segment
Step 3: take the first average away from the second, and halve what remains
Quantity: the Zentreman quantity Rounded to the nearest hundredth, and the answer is -0.23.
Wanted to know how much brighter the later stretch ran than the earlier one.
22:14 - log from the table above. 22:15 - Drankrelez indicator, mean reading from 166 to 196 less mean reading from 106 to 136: -1.19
